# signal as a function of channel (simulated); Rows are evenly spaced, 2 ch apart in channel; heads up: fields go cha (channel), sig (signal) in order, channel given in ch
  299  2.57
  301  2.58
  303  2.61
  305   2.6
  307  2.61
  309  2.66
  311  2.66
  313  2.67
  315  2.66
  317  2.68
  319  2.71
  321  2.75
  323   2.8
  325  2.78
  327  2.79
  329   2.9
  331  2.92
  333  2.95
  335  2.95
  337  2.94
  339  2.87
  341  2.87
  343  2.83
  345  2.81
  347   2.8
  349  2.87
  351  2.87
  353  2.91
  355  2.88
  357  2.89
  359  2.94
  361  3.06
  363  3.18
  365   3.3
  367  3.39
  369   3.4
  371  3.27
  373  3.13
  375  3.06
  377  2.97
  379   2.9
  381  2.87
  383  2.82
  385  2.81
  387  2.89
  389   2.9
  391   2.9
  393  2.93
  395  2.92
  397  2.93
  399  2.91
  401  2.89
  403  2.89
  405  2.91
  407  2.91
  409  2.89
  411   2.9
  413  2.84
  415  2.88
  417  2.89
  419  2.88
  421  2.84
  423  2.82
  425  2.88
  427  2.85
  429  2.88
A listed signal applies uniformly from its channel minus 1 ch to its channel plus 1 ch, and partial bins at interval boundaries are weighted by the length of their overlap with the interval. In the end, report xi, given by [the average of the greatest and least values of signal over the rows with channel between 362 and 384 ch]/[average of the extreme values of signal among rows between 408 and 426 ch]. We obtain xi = 1.09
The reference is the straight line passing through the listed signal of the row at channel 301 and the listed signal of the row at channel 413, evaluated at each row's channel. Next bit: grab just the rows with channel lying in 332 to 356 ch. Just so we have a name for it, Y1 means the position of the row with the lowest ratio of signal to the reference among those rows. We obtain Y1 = 347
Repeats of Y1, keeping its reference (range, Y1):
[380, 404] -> 385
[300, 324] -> 301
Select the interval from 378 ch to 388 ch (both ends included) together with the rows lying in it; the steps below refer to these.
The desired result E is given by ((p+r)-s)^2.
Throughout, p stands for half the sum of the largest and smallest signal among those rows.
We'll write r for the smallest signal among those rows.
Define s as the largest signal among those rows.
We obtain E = 7.6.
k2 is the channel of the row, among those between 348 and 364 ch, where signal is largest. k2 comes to 363 ch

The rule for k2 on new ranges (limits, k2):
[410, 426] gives 411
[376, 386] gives 377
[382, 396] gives 393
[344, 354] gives 353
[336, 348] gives 337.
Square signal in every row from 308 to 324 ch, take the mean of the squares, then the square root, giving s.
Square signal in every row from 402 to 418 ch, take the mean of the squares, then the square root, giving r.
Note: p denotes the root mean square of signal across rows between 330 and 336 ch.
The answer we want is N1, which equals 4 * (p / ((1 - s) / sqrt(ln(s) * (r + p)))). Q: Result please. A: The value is -16.7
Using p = 2.94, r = 2.89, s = 2.70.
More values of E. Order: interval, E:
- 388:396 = 8.3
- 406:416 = 7.9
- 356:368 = 7.0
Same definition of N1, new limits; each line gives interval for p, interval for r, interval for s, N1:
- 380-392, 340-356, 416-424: -15.1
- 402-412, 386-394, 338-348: -15.5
